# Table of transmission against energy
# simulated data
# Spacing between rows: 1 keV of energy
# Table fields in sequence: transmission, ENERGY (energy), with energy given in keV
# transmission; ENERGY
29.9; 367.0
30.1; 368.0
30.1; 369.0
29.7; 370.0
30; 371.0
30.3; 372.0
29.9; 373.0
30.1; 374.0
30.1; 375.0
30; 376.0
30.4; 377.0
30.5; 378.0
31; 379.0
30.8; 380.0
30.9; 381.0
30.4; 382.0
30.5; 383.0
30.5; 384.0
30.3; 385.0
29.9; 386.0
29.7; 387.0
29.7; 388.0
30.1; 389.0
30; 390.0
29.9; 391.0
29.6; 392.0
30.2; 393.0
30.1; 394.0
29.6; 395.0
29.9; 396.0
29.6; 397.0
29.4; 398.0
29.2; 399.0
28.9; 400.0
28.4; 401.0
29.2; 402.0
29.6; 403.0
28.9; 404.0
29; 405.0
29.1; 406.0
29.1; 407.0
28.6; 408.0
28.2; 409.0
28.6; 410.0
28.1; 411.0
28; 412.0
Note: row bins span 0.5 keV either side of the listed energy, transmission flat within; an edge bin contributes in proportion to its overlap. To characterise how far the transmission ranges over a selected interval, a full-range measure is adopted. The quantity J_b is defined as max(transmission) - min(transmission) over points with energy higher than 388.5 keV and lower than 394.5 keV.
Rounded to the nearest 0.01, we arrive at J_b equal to 0.60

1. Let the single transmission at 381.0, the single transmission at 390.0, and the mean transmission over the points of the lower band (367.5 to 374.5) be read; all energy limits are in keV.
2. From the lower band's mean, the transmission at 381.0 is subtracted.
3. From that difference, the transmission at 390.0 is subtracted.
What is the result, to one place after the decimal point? -30.9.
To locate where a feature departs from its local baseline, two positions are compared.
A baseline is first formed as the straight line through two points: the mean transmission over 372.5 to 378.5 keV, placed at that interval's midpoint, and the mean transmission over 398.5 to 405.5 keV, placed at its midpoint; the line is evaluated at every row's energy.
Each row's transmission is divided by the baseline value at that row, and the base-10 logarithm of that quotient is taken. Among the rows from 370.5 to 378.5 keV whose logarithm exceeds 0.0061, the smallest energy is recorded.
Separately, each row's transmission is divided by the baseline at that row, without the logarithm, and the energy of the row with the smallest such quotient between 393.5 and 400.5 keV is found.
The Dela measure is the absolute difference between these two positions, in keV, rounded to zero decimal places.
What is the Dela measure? 22 keV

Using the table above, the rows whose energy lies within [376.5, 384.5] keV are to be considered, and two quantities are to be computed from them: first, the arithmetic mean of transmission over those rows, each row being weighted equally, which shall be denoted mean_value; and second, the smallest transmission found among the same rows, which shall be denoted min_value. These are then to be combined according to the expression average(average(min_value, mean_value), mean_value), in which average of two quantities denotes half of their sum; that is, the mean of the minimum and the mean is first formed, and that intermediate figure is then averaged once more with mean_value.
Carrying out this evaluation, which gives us 30.6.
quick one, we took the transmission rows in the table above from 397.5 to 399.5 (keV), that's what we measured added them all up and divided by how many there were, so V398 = 29.3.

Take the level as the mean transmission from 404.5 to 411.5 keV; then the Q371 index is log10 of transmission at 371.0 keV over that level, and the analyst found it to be 0.020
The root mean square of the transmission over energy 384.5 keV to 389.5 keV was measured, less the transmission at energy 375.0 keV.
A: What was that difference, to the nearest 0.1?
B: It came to -0.2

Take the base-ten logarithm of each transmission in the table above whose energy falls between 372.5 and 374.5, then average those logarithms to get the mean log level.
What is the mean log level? 1.48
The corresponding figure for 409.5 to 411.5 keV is 1.45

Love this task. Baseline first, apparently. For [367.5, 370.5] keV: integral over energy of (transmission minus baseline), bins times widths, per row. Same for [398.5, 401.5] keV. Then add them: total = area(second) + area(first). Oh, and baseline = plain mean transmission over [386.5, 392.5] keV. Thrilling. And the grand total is -3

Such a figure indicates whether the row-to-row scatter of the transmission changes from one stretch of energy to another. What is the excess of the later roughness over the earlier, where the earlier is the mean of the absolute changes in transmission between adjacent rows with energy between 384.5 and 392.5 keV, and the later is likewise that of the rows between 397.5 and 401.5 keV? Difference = 0.12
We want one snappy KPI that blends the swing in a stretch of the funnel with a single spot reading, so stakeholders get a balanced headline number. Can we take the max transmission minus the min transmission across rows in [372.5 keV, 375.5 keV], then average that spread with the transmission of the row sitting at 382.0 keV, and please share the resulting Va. 15.3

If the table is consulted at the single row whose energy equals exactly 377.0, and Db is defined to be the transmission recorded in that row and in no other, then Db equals 30.4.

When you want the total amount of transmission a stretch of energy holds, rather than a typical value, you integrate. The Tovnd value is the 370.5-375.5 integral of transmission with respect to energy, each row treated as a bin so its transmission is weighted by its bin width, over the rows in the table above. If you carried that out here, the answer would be 150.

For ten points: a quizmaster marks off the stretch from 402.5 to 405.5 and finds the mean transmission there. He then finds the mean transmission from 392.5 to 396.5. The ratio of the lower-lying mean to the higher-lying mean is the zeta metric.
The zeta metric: 1.03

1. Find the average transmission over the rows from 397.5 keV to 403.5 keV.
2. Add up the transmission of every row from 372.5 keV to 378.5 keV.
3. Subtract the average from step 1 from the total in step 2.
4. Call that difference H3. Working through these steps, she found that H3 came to 152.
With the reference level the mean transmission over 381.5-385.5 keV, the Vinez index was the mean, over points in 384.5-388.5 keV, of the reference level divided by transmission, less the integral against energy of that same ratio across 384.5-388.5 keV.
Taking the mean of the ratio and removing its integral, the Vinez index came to -3.05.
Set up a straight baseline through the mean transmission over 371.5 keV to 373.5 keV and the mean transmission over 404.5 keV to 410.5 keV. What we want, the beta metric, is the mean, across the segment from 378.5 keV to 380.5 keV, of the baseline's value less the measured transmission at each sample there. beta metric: -1.1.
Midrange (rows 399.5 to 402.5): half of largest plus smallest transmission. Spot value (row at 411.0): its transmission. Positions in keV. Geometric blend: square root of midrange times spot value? 28.4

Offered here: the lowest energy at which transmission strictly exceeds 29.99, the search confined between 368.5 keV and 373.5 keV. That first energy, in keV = 369.0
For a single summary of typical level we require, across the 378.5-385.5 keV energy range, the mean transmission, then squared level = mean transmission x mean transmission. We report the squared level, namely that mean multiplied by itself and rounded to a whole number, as 938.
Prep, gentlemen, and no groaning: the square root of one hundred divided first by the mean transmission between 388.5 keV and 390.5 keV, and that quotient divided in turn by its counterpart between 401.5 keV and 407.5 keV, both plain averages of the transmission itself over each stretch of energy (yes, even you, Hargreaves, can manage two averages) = 0.3379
